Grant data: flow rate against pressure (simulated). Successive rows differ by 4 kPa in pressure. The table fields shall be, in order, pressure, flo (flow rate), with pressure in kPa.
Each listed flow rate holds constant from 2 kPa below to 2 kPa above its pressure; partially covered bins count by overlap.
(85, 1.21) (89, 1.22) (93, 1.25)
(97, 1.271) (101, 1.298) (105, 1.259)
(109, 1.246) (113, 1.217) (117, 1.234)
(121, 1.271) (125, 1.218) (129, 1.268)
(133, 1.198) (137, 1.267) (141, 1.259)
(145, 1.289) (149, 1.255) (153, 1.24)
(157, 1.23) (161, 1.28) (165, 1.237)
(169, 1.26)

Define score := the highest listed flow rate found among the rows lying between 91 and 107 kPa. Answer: 1.298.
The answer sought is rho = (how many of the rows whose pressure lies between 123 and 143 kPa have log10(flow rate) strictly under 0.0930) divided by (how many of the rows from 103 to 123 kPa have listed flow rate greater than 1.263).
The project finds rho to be 2.0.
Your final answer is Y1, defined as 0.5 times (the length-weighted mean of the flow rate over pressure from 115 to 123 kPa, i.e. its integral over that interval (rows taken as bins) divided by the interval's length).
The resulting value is 0.626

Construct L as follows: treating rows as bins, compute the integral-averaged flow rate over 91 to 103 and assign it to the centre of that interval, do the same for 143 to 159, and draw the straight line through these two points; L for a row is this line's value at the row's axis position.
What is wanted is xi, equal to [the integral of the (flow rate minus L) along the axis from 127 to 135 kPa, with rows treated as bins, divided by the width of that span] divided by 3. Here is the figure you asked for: -0.0092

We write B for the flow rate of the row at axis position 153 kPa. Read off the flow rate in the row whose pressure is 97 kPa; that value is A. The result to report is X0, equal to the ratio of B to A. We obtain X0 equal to 0.98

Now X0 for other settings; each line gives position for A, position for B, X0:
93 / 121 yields 1.02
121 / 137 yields 1.00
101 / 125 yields 0.94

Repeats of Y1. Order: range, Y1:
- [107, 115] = 0.616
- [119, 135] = 0.619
